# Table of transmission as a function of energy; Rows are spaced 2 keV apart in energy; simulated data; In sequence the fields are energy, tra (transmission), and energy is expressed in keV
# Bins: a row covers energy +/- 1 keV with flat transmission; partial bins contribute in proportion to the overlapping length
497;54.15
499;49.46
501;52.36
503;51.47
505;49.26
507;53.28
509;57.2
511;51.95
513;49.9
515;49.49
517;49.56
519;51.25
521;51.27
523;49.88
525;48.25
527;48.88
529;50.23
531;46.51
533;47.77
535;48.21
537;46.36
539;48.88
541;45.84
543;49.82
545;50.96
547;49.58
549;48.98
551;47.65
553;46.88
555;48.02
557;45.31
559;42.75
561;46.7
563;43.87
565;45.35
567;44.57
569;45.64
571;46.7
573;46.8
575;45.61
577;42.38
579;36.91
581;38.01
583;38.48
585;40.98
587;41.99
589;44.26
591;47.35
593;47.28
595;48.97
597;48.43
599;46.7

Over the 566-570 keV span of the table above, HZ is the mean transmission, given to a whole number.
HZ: 45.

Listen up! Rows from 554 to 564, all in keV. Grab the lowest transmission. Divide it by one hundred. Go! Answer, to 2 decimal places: 0.43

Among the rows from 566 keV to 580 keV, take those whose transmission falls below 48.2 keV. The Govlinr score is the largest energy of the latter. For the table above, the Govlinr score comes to 579 keV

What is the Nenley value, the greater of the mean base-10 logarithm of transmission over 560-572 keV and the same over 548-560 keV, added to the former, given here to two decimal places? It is 3.33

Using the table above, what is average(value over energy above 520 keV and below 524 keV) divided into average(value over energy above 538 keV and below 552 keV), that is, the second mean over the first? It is 0.965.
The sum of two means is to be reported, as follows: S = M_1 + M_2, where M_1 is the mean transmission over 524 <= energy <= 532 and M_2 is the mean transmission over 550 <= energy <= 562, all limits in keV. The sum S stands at 94.7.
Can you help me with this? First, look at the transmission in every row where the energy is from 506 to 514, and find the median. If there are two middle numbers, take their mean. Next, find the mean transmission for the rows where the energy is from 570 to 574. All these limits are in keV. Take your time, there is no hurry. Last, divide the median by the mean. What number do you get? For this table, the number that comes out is 1.13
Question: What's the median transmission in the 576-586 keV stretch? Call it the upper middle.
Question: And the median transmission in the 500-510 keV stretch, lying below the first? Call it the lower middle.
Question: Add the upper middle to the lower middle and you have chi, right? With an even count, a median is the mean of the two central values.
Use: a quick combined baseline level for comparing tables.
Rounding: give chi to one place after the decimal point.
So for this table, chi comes 90.8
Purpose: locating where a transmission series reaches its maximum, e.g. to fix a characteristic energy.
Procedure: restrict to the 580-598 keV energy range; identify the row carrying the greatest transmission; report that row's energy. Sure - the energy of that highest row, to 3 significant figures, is 595 keV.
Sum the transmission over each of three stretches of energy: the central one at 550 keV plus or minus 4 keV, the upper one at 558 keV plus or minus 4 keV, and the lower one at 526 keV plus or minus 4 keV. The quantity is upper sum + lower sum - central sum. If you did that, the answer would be 187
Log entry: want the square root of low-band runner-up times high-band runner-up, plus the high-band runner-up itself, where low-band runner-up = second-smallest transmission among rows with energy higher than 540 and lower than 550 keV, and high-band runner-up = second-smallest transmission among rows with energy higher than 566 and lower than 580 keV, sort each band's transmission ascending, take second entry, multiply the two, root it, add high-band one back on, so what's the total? 88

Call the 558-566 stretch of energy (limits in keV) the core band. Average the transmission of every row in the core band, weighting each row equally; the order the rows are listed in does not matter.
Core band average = 45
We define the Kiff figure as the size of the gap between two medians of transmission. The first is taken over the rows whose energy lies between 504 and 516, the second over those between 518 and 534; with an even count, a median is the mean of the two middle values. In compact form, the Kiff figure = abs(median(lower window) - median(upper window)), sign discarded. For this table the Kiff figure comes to 2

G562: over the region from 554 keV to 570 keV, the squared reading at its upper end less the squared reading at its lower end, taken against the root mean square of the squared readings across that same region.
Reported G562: -0.11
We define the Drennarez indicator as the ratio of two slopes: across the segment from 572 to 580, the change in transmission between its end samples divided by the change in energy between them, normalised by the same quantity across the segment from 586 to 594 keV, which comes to -1.9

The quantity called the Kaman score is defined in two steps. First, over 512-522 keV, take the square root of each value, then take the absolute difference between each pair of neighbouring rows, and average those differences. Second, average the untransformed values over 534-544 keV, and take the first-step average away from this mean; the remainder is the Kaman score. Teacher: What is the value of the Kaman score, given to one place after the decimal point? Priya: 47.8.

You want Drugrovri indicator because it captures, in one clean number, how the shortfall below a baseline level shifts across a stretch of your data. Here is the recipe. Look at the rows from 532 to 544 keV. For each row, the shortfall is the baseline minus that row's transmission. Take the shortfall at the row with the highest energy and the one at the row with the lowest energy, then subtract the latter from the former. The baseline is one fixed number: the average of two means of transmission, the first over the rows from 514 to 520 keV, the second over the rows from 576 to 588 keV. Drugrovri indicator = -2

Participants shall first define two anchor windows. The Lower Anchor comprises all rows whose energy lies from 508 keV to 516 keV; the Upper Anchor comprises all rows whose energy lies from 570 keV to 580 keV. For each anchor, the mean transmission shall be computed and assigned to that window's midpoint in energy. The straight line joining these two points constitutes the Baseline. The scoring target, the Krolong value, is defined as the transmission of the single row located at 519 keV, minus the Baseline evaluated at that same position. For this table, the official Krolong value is 0.1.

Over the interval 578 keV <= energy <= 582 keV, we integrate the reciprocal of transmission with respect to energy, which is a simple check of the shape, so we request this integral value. 0.1068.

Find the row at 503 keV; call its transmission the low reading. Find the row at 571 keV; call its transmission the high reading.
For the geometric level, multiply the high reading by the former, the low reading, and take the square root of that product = 49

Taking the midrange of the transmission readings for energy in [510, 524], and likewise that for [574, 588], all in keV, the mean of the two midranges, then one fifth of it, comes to 9.2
